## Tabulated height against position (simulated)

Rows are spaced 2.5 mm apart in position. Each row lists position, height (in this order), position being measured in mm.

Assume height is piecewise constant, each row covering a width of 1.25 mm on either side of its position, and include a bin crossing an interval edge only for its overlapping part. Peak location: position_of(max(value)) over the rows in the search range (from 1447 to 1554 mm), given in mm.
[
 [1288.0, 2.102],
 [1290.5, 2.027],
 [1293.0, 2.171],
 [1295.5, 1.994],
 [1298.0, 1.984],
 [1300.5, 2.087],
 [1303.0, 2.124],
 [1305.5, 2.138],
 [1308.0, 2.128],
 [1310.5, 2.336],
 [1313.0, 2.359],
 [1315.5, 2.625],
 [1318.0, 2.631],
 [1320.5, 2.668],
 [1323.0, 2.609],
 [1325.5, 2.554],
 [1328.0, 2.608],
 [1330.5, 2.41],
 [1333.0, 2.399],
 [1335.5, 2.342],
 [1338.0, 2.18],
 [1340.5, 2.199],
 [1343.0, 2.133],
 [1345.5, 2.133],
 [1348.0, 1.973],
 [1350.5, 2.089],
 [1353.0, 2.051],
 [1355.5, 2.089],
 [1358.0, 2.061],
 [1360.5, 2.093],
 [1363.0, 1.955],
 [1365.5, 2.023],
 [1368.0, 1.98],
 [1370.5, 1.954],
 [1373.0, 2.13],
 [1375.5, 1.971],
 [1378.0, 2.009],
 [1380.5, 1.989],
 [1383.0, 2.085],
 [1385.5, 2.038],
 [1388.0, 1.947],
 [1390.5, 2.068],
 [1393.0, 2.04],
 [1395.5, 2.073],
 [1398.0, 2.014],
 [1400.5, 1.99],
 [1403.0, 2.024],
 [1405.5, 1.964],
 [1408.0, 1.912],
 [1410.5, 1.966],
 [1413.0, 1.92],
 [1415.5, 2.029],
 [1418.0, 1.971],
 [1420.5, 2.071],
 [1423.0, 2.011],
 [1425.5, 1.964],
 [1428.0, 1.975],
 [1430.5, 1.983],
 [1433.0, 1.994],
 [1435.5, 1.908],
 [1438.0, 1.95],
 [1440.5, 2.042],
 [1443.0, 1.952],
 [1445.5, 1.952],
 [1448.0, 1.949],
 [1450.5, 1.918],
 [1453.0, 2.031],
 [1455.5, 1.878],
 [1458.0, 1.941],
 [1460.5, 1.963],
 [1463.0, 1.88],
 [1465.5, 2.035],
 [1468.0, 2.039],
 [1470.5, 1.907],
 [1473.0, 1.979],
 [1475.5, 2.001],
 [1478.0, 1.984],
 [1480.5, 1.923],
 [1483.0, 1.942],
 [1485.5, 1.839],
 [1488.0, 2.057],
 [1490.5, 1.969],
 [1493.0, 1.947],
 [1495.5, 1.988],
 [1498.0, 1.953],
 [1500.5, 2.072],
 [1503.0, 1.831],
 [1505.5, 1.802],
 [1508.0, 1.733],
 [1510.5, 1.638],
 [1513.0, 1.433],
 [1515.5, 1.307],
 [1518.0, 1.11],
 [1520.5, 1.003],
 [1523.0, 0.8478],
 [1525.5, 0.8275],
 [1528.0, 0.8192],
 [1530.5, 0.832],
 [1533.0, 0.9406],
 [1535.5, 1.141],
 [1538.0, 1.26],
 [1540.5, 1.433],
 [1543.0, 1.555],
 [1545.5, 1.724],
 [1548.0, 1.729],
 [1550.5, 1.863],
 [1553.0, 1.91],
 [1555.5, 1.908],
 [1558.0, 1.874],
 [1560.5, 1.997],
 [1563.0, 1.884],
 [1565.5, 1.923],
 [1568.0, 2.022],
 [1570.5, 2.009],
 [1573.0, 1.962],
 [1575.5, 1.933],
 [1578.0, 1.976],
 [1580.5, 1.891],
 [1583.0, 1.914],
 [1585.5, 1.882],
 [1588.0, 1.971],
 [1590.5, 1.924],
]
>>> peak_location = 1500.5 mm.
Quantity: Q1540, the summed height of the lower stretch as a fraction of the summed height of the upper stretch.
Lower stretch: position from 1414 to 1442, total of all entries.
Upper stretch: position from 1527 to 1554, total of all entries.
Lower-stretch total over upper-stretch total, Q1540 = 1.44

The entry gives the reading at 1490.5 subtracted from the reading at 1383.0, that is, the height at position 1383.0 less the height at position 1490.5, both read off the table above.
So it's 0.1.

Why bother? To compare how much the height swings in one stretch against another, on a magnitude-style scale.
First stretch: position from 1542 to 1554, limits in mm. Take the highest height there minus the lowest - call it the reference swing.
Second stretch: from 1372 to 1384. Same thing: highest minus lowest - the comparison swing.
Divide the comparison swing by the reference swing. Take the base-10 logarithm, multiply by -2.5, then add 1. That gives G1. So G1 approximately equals 1.9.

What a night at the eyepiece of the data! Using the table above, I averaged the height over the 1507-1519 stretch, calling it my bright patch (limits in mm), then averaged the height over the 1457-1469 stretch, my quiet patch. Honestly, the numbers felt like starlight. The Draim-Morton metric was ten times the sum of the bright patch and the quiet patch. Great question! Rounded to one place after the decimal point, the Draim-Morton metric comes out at 34.2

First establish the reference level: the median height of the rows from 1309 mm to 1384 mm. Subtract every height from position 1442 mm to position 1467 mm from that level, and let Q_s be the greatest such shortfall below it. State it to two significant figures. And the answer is 0.25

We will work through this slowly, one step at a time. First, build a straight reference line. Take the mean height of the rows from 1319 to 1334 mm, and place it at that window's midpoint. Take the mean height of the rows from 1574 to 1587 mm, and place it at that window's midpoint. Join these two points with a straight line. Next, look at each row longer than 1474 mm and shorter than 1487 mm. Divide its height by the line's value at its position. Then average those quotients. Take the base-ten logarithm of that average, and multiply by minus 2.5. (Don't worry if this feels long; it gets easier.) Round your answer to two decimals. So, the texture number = 0.12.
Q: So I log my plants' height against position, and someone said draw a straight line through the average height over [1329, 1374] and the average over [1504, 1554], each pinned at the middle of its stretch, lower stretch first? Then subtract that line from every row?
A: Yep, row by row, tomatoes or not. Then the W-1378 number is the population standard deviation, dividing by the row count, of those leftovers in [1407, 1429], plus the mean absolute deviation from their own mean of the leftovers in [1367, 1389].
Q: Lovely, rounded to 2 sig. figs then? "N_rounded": 0.12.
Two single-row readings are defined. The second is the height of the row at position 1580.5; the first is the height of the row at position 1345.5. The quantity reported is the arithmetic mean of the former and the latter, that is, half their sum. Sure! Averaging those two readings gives 2.01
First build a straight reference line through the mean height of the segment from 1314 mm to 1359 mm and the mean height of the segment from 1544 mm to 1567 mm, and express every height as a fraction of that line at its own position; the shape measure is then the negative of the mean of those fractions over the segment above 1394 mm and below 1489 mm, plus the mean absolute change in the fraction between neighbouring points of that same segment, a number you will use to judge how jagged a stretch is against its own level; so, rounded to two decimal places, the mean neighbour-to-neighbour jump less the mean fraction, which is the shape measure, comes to -0.91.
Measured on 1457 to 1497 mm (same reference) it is -0.93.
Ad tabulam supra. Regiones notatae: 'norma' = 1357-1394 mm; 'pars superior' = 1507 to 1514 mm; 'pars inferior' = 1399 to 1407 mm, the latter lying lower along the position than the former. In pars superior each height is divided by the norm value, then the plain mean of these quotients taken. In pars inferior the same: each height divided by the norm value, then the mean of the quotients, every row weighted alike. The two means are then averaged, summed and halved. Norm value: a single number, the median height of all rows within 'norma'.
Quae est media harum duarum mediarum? 0.89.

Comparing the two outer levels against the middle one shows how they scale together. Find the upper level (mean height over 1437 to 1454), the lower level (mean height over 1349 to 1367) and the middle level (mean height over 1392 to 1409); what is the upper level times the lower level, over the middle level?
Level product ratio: 2.0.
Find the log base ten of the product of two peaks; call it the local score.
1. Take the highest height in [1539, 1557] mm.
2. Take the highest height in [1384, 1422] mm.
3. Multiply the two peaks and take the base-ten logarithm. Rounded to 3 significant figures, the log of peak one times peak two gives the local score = 0.598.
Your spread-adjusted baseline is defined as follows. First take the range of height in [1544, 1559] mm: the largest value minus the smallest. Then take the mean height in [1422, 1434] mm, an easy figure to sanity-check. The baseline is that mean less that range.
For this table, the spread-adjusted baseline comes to 1.8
